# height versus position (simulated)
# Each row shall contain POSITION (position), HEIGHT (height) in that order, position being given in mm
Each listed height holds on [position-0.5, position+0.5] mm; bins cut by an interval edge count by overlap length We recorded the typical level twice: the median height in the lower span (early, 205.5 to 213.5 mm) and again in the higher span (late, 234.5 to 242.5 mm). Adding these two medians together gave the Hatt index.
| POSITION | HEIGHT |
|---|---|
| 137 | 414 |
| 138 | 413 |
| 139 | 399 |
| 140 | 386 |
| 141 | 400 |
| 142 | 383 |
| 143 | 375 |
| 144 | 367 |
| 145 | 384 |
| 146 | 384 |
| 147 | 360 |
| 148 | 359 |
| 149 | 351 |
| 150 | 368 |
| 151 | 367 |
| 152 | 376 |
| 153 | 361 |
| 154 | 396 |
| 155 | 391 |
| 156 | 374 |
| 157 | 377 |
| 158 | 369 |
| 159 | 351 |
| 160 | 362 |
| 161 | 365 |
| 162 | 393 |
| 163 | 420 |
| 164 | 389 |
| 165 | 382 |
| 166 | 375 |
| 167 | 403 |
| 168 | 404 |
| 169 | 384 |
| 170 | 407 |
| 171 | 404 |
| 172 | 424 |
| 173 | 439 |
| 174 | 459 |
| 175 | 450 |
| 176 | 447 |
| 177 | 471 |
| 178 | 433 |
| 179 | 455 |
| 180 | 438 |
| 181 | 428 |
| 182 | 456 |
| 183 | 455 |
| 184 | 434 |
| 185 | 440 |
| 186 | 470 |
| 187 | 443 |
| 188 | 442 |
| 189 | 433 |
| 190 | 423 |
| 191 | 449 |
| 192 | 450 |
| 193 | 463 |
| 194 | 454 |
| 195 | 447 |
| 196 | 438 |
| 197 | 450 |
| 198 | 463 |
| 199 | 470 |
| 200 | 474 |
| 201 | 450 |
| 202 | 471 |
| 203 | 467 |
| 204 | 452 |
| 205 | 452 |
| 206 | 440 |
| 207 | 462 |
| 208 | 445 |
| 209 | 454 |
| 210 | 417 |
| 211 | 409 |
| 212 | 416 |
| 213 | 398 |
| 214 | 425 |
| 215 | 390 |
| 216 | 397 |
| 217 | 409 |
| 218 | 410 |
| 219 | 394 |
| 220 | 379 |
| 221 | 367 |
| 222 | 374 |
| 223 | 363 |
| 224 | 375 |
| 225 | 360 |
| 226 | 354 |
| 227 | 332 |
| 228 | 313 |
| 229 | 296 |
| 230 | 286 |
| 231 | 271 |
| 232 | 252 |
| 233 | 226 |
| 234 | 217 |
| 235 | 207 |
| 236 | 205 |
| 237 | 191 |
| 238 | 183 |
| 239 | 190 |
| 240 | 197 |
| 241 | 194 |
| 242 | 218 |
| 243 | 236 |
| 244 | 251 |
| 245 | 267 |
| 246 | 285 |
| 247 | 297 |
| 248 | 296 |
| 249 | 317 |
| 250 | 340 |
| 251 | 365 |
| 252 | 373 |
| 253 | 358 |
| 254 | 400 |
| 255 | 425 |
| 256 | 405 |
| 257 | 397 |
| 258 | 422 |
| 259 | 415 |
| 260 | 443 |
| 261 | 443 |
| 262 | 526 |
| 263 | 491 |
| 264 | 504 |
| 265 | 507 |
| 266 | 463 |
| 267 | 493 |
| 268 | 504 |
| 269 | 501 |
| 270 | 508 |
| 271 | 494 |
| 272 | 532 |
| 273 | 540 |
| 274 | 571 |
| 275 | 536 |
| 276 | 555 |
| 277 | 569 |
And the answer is 624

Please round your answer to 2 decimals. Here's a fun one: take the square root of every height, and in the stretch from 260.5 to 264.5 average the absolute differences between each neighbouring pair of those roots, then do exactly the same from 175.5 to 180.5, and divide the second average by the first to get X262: 0.60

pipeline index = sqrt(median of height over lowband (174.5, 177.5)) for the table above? 21.2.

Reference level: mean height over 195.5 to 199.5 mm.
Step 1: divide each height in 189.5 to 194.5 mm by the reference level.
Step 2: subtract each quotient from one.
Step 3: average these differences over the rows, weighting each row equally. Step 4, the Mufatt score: 0.02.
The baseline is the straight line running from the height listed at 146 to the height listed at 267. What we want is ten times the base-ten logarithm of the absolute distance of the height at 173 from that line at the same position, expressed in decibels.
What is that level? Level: 14.9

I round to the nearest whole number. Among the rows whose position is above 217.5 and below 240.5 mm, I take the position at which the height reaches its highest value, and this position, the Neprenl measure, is 218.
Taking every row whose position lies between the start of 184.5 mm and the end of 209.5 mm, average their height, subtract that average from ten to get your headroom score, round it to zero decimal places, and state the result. -442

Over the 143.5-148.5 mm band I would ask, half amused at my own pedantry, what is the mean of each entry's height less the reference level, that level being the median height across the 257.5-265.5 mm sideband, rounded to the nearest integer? -96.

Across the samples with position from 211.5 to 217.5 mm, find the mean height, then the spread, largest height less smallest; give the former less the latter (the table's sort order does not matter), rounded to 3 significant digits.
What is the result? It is 371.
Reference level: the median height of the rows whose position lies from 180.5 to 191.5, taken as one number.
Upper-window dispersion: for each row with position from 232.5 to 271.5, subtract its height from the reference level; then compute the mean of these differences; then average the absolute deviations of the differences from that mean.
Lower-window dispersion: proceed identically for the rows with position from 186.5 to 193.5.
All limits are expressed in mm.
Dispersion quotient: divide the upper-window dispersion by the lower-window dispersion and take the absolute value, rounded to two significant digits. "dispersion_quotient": 11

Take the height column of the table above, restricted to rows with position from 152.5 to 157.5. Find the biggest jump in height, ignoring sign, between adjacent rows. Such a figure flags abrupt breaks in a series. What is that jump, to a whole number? 35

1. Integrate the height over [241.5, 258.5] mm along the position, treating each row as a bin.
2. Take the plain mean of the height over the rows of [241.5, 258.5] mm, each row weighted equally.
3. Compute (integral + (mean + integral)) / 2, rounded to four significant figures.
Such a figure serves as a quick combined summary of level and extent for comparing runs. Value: 5818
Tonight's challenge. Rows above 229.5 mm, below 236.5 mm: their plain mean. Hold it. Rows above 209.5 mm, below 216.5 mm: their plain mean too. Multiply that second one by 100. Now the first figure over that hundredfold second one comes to 0.0058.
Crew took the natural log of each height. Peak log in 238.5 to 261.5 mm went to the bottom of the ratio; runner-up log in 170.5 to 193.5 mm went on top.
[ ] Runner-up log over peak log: 1.01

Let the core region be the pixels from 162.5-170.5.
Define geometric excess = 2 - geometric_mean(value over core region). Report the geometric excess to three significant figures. -393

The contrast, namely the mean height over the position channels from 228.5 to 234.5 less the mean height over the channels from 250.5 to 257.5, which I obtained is -131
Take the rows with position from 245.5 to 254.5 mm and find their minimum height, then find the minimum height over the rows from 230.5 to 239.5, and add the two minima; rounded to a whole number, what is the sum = 468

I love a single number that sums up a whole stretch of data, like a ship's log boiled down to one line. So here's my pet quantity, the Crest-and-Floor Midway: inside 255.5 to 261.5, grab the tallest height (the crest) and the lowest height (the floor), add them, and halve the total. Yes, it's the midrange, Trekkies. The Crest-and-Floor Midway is 420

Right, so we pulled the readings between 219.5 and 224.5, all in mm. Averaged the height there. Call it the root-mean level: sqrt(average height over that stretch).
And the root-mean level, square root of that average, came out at 19.3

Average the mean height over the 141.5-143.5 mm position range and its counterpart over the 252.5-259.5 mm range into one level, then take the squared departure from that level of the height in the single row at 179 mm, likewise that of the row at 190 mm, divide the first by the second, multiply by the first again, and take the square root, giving 128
